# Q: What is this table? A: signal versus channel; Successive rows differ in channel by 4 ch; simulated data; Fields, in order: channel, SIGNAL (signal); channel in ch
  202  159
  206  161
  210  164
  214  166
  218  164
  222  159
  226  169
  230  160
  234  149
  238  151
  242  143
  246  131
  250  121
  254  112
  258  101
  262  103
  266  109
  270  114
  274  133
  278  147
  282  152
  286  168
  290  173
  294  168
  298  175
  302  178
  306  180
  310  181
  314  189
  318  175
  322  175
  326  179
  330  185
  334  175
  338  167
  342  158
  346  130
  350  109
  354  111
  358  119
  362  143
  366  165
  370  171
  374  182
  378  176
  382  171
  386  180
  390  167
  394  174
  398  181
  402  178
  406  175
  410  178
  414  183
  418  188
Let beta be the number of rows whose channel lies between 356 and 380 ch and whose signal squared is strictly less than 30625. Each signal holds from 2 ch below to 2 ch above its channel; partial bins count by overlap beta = 4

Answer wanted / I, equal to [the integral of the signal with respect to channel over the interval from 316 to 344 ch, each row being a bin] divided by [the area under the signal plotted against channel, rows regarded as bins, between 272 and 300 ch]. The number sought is 1.09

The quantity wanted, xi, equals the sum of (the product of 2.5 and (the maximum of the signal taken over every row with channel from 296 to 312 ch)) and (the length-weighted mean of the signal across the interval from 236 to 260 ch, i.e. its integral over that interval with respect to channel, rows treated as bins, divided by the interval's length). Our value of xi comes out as 579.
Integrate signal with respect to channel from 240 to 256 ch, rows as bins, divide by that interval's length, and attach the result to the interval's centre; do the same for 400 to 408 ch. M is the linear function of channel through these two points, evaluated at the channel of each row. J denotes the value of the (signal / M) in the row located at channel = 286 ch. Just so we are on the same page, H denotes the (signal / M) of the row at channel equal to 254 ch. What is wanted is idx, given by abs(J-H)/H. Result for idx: 0.4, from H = 0.87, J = 1.21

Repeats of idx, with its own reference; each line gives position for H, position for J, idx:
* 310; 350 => 0.4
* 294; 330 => 0.0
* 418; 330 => 0.2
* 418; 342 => 0.0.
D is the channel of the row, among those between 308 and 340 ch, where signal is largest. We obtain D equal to 314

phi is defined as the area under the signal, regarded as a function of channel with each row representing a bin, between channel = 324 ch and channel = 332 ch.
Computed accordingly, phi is 1456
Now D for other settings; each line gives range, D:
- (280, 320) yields 314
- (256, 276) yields 274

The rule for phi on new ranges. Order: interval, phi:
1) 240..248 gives 1096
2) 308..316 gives 1480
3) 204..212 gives 1300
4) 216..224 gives 1292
